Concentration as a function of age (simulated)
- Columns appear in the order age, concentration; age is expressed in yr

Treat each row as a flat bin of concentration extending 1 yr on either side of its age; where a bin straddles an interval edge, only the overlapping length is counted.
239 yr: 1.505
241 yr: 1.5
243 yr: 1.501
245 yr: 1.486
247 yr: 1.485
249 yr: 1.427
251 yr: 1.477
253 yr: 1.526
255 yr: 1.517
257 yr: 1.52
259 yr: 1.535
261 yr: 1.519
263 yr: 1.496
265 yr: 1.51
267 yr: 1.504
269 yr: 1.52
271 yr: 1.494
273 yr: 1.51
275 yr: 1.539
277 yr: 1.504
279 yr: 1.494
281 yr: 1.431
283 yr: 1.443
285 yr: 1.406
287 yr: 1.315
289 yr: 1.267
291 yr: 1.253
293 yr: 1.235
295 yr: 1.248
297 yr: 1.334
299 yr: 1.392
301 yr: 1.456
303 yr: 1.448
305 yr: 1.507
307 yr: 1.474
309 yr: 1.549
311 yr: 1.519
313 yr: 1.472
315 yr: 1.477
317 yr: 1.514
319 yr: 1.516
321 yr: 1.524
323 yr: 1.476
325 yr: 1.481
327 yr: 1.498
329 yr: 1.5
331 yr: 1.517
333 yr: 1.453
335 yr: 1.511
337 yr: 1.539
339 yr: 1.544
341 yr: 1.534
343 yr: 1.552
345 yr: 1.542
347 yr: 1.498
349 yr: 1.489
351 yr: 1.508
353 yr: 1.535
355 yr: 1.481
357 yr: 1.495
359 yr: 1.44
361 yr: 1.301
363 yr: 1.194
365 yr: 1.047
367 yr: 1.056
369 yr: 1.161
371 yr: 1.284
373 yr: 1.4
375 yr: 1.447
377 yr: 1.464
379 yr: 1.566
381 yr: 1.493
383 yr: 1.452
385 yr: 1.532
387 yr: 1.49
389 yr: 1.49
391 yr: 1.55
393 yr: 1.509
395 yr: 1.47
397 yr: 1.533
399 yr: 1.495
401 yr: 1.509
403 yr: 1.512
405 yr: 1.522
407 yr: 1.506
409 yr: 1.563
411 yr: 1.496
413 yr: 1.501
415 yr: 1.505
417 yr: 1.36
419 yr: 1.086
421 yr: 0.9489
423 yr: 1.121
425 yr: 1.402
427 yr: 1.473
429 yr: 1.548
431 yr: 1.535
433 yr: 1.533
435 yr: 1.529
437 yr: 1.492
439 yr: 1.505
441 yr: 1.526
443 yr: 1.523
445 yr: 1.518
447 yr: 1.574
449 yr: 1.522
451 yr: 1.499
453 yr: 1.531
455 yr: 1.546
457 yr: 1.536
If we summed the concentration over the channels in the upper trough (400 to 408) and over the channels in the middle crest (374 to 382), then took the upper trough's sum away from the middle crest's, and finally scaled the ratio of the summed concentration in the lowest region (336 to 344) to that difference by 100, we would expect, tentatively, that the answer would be -7809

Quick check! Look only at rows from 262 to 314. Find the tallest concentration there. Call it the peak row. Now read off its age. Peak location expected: 309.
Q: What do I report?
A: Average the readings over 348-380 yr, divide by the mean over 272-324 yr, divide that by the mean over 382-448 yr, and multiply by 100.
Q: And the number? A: 65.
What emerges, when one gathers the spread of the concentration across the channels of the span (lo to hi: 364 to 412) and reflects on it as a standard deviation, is 0.15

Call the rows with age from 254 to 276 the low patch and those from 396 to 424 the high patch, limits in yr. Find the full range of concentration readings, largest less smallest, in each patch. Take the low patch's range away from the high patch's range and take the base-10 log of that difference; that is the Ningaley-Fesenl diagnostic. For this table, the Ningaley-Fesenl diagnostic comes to -0.24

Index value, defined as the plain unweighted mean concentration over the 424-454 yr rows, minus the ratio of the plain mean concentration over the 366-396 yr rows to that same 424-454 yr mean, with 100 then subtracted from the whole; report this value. -99.4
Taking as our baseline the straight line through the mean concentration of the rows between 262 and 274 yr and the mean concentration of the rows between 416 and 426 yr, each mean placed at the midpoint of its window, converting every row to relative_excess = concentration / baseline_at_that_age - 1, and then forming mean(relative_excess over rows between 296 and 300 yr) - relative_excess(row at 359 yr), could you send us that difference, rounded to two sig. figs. -0.15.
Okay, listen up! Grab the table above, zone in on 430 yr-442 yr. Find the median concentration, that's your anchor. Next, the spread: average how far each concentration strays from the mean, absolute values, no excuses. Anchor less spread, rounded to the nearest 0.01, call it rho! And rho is 1.51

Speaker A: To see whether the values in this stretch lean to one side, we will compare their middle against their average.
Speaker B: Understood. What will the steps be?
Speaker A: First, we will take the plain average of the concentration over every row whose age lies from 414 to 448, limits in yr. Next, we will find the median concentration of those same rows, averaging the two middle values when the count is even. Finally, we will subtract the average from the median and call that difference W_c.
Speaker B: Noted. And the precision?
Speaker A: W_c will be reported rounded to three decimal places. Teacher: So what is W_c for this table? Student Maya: 0.083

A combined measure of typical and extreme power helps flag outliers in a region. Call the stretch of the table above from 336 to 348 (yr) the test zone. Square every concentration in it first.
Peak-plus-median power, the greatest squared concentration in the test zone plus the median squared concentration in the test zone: 4.78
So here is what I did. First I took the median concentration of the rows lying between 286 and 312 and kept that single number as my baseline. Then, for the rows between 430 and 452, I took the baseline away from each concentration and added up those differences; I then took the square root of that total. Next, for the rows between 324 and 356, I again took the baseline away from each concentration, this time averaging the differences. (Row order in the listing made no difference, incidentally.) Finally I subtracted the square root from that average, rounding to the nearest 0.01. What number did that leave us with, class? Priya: -1.08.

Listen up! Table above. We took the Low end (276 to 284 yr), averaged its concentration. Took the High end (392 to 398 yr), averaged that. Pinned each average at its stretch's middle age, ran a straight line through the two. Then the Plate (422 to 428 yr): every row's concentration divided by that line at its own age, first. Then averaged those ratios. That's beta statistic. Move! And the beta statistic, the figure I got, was 0.88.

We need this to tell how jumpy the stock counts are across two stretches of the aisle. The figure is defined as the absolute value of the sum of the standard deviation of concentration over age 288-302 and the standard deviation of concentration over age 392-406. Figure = 0.10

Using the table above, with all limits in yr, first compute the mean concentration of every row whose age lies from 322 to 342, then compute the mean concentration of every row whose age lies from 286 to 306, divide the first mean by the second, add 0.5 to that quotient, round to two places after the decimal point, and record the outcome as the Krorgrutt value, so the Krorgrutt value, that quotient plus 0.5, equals 1.62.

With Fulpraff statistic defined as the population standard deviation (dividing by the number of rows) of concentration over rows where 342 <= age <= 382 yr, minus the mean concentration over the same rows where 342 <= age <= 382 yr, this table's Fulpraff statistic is -1.24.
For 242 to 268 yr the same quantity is -1.47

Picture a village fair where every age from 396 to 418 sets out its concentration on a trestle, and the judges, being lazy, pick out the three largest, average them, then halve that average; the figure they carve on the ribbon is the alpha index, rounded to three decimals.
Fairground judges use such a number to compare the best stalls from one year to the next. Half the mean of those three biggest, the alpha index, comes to 0.770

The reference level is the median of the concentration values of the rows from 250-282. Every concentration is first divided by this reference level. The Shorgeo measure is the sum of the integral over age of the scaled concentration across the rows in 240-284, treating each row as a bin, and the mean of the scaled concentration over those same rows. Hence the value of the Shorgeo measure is 44.6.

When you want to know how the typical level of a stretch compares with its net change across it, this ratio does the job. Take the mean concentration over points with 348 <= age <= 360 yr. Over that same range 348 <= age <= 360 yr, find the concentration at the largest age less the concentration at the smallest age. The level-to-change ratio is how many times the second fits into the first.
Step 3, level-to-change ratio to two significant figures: -30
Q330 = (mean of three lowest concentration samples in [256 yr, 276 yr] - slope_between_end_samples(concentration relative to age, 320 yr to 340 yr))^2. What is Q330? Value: 2.24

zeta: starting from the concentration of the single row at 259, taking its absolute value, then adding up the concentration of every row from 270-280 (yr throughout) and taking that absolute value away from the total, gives 6.0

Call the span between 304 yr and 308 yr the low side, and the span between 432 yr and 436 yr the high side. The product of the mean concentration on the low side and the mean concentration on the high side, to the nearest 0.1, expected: 2.3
